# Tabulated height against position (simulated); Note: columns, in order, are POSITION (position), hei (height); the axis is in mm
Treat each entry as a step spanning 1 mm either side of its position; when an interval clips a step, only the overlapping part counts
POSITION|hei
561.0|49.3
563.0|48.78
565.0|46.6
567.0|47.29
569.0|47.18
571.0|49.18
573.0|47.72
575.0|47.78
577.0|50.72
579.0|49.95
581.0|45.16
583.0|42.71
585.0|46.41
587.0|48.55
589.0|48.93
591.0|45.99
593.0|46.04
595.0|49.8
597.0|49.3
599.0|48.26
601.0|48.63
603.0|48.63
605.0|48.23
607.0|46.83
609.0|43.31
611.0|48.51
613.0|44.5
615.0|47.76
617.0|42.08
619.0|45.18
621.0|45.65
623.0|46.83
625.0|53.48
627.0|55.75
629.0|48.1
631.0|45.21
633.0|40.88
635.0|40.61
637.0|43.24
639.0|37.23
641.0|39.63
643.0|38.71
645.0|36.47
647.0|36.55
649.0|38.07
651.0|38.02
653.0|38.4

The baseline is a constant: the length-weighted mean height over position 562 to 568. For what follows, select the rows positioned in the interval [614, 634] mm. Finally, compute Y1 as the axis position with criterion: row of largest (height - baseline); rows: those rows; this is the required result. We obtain 627.0 mm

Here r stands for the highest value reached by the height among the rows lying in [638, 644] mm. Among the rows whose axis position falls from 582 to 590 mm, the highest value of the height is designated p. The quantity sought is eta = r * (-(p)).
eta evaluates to -1939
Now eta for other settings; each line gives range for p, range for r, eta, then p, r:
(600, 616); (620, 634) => -2711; 48.63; 55.75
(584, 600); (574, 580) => -2526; 49.8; 50.72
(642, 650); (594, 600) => -1928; 38.71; 49.8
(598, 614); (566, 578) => -2467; 48.63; 50.72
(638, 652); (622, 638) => -2209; 39.63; 55.75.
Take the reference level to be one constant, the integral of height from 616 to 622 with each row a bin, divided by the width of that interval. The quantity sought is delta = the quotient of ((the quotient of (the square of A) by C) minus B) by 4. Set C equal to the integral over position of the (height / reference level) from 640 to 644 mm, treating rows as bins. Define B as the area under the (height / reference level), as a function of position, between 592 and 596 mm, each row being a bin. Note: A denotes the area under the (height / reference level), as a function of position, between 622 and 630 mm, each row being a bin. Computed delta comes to 4.9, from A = 9.2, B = 4.3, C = 4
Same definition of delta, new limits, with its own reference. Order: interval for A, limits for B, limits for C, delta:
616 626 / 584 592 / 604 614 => 0.5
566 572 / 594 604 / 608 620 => -1.9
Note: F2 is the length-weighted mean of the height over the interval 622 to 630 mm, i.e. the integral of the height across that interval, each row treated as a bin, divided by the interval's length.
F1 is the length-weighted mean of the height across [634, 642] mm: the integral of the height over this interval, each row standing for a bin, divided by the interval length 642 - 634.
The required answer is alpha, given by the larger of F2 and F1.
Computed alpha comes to 51.0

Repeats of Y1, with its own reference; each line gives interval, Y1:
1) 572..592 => 577.0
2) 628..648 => 629.0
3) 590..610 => 595.0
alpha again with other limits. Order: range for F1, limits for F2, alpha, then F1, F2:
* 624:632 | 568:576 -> 50.6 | 50.6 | 48.0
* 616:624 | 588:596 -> 47.7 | 44.9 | 47.7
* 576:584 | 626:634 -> 47.5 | 47.1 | 47.5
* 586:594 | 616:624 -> 47.4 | 47.4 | 44.9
